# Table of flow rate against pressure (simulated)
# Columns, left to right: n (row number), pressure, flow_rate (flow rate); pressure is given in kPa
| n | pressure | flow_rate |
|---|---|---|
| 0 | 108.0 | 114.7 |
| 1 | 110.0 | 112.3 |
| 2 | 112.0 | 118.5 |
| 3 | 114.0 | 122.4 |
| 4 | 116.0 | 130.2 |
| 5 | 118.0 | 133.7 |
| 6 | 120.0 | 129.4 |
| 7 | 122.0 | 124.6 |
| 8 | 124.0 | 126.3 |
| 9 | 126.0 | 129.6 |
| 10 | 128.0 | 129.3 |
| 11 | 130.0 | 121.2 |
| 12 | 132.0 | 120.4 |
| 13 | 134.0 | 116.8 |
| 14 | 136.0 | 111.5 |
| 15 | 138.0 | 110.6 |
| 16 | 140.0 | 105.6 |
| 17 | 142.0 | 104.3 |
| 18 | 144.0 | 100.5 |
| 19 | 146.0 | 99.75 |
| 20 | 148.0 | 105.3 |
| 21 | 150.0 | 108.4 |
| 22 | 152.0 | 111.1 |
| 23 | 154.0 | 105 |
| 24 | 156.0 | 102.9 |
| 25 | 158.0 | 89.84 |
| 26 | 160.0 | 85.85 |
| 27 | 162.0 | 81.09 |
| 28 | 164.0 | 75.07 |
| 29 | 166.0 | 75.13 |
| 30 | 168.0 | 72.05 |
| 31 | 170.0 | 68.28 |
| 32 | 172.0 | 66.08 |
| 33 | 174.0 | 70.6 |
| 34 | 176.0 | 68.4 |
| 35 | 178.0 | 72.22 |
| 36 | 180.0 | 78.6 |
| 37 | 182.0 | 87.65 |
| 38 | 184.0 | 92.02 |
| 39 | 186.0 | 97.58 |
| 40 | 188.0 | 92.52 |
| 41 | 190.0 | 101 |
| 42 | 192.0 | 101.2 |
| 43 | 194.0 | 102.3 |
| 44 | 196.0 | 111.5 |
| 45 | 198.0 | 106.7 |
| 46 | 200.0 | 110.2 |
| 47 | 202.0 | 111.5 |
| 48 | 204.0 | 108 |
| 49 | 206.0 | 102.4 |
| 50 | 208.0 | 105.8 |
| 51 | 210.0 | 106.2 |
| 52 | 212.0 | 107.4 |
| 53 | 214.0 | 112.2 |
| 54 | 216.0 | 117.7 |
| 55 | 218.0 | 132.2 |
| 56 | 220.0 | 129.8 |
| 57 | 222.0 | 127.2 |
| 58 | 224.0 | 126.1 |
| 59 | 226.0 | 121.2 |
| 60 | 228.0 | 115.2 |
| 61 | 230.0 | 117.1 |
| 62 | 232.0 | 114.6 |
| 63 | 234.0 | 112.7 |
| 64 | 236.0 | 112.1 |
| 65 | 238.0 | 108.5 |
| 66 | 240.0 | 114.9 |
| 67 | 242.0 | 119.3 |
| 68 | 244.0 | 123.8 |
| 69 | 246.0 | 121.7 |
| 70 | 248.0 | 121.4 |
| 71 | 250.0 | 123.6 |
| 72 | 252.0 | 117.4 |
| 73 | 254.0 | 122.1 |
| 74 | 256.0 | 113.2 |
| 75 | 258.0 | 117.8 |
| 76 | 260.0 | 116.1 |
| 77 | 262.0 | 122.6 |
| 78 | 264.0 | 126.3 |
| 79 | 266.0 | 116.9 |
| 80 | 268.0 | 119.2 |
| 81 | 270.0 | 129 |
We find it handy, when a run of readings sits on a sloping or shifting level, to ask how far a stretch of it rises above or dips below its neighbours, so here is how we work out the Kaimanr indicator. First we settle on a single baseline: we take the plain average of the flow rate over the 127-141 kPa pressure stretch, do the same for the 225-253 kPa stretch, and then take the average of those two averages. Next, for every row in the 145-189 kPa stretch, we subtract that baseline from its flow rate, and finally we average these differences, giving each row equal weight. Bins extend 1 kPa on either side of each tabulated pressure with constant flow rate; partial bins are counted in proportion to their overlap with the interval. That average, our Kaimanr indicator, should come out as -30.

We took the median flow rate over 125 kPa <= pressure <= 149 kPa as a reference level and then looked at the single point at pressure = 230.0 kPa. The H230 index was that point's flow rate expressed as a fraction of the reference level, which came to 1.05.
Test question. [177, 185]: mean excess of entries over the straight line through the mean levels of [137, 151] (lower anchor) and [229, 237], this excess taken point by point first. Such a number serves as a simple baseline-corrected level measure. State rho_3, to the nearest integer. -26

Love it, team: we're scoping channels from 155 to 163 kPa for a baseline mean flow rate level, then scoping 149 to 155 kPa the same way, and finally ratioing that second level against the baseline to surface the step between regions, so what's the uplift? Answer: 1.2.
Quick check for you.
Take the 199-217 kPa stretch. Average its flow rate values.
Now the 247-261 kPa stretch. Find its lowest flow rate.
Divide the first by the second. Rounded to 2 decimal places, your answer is 0.96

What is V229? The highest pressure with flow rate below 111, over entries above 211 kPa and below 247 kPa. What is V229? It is 238.0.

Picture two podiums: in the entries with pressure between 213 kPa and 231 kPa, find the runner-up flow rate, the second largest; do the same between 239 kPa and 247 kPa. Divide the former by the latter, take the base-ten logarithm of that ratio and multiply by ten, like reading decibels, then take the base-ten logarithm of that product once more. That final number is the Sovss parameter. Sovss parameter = -0.6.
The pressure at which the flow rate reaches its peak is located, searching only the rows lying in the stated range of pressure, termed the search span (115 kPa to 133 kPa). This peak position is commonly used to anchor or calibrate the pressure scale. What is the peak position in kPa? 118.0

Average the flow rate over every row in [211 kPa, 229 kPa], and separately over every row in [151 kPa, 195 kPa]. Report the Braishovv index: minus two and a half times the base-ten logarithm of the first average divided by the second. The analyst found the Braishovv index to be -0.37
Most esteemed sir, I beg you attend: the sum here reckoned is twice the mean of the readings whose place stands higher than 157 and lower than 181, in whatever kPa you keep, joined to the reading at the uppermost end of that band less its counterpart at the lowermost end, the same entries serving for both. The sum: 139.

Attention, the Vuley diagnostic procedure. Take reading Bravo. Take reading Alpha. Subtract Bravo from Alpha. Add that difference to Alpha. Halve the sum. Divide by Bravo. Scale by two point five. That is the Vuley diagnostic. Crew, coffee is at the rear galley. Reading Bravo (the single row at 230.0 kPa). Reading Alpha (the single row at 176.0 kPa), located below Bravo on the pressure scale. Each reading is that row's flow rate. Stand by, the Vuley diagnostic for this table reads 0.2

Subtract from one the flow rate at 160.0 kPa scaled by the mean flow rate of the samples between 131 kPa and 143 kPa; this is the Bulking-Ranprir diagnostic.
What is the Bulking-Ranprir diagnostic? 0.23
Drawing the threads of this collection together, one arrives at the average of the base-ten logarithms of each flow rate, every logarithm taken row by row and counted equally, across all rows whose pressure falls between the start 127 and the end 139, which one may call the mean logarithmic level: 2.07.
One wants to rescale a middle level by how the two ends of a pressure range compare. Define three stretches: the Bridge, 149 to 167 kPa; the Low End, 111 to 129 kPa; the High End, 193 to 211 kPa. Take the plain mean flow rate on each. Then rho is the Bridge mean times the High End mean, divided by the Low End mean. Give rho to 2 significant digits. 78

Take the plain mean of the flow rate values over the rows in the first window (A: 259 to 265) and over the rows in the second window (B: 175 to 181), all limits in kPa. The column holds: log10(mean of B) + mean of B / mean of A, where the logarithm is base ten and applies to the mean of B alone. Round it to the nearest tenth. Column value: 2.5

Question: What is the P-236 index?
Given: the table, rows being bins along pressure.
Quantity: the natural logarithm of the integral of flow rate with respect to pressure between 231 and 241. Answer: 7.0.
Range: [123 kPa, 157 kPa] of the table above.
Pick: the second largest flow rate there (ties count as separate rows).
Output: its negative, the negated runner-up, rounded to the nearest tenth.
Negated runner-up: -129.3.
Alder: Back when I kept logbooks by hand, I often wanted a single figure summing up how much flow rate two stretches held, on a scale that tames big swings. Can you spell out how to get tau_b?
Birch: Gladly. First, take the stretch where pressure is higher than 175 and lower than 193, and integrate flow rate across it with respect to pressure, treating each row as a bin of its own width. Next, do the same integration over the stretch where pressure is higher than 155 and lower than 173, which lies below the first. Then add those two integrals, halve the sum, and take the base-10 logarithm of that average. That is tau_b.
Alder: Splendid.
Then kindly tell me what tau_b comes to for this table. 3.178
